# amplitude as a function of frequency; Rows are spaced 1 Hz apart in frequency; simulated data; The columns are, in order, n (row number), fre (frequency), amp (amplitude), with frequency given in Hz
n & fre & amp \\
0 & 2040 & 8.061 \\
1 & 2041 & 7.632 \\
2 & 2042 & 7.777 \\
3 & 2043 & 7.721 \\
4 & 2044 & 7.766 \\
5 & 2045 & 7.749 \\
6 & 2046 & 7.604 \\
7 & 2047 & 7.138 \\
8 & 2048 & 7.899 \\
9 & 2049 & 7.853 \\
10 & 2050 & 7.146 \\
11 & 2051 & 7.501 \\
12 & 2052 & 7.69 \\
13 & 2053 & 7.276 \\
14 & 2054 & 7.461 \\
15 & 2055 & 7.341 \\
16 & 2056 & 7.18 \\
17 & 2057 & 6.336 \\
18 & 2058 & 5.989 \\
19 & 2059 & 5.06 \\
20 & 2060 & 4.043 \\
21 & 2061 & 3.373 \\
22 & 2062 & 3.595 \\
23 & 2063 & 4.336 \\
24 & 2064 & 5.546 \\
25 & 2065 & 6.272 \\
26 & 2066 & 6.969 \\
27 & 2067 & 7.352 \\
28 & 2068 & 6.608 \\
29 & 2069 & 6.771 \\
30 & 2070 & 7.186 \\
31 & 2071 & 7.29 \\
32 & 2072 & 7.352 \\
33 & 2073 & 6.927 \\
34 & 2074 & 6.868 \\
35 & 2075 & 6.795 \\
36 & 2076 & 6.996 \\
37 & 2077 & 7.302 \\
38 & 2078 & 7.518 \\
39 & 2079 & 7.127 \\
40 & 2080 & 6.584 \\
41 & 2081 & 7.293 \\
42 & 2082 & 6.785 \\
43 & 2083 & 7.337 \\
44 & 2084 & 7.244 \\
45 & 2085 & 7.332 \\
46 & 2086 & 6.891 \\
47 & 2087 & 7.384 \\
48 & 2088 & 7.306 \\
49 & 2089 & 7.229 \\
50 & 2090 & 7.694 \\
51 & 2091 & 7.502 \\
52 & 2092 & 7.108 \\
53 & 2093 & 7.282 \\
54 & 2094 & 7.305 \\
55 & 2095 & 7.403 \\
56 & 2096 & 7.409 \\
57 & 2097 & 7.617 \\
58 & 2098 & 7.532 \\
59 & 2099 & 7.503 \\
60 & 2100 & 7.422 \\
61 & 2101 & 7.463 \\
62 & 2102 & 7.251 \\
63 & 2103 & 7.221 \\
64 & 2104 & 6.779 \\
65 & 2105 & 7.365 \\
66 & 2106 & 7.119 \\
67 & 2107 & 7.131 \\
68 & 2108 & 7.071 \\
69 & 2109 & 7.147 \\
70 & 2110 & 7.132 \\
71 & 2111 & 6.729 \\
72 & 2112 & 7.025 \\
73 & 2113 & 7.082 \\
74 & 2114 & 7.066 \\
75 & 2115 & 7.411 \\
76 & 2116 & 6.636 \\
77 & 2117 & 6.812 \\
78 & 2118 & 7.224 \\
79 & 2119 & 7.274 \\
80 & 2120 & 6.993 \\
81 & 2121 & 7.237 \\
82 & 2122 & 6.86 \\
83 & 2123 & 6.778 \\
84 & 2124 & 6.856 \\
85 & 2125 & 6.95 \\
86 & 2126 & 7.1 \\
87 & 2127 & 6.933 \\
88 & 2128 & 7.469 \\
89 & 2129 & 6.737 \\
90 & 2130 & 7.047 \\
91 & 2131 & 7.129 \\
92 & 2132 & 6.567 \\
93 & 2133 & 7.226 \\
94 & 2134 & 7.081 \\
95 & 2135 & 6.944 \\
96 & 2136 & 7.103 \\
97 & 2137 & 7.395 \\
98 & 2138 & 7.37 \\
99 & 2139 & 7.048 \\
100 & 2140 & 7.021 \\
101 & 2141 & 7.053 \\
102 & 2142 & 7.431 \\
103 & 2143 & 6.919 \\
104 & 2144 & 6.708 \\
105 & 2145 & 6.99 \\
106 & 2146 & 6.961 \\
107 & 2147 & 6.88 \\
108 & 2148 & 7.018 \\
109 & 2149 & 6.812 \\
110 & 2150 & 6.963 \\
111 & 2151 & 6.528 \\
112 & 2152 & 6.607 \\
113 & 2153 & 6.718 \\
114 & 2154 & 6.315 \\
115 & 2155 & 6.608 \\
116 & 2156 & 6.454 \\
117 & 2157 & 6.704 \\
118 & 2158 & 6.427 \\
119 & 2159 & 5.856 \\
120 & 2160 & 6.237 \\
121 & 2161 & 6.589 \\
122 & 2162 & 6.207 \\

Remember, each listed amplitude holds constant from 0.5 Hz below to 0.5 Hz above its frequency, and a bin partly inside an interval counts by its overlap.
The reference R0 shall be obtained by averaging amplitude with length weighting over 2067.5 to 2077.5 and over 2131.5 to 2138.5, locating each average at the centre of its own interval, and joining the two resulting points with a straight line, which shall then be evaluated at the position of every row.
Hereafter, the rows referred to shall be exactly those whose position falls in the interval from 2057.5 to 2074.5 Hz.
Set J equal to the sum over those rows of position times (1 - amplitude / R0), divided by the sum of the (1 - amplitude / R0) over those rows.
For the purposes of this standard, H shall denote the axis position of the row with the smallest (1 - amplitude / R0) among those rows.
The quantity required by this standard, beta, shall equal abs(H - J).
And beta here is 5.8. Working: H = 2067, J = 2061.2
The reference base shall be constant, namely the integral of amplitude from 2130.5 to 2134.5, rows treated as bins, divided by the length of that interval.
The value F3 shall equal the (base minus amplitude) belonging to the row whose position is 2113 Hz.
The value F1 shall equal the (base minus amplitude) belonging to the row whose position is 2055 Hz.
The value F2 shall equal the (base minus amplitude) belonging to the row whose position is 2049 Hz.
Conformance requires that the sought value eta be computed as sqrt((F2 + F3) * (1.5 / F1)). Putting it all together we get 2.0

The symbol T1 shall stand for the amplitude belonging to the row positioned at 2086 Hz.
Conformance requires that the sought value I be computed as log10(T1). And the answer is 0.838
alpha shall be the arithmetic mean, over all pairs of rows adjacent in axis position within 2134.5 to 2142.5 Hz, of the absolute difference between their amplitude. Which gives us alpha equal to 0.18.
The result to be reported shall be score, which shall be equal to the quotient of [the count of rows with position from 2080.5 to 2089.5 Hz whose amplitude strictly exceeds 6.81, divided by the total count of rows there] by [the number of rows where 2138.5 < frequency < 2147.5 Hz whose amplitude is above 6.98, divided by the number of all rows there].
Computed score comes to 1.60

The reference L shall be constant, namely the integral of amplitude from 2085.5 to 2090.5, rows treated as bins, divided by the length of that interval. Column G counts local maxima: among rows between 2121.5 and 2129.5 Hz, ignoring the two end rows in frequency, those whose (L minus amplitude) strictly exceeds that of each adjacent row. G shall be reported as 2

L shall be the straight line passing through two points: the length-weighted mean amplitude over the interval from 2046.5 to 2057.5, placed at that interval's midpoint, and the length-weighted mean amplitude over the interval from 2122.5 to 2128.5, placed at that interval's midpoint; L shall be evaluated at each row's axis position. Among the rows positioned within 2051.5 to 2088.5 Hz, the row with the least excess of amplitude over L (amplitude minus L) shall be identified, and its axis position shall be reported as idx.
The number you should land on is 2061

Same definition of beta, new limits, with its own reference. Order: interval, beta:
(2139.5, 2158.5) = 10.7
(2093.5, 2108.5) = 1.6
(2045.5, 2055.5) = 2.1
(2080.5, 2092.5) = 2.3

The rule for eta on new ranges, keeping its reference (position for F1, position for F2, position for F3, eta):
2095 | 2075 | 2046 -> 1.2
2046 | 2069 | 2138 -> 0.6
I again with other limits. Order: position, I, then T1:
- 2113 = 0.850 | 7.082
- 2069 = 0.831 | 6.771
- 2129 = 0.828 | 6.737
